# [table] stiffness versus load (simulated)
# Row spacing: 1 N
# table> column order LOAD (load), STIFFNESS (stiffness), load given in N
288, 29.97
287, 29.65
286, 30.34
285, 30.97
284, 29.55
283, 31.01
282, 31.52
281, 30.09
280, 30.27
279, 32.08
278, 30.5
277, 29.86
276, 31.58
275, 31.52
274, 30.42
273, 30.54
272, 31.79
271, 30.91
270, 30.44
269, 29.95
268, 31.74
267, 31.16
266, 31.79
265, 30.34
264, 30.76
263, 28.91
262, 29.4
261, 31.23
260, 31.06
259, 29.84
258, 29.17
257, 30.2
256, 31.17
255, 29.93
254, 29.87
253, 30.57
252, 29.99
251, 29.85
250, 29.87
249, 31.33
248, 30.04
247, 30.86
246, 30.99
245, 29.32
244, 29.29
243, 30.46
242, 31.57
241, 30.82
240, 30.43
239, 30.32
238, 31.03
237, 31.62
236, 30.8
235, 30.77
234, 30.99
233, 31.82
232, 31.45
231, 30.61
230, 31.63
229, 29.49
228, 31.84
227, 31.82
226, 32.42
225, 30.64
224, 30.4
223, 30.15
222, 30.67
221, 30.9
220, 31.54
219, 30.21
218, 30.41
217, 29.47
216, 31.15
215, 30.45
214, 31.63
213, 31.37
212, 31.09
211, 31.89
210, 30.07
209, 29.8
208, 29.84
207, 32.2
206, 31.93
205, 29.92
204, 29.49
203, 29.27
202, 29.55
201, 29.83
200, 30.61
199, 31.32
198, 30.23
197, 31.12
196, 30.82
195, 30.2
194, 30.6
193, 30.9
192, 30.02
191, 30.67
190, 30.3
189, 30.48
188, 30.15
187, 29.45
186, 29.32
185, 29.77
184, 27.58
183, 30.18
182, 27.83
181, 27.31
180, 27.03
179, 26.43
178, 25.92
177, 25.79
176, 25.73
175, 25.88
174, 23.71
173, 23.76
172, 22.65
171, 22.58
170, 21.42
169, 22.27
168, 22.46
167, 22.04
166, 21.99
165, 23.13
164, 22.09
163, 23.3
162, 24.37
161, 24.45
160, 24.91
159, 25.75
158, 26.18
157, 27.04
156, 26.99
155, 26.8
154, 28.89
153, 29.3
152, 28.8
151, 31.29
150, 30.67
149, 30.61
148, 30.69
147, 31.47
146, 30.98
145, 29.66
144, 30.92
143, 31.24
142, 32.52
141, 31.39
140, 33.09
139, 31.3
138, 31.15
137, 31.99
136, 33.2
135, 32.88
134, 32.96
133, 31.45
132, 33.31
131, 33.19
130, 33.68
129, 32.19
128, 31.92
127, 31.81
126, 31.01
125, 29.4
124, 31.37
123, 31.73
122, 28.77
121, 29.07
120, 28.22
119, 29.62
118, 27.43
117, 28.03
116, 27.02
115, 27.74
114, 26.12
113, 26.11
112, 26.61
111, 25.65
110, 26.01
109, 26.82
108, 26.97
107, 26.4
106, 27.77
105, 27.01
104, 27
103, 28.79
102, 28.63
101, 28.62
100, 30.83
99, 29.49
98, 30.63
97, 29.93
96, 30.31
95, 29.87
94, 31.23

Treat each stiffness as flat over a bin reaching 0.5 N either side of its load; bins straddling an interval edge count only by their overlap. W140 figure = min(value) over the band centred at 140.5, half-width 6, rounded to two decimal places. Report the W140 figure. 29.66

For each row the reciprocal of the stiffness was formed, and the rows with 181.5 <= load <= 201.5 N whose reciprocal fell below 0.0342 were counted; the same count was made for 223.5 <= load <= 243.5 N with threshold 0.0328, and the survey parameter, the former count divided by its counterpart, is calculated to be 1.20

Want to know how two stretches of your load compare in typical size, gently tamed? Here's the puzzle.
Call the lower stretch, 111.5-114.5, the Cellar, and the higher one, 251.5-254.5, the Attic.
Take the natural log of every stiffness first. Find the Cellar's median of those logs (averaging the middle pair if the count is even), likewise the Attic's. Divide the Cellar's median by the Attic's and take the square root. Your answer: 0.98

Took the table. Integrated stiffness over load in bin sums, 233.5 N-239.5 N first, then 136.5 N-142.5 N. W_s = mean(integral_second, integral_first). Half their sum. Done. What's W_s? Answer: 188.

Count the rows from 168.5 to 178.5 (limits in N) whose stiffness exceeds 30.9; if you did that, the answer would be 0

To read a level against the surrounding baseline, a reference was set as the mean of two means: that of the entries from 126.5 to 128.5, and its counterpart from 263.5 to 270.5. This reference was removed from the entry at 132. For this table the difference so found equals 1.9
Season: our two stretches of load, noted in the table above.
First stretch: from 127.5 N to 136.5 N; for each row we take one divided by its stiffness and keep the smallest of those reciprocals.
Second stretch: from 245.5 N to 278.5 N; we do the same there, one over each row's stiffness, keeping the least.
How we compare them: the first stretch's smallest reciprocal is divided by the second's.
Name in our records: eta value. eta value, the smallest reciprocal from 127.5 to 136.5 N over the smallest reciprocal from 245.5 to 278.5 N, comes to 0.94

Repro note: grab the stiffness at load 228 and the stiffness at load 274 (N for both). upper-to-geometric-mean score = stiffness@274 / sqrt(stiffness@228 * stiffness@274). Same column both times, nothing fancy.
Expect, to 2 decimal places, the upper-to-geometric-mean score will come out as 0.98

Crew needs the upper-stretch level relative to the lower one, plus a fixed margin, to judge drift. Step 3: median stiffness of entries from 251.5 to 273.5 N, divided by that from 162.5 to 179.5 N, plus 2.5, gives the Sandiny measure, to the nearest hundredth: 3.82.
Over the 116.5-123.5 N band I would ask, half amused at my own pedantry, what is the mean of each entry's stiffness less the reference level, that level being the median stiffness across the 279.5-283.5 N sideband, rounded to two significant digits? -1.7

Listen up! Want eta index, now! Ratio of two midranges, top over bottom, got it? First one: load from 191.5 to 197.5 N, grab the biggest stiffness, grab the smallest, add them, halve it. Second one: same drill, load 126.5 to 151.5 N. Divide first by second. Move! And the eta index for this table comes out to 0.97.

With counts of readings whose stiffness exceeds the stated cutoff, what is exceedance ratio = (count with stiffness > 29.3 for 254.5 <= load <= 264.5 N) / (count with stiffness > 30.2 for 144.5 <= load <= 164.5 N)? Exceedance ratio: 1.3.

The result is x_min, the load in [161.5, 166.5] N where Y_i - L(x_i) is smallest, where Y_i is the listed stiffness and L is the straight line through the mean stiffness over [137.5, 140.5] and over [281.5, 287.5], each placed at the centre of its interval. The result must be 166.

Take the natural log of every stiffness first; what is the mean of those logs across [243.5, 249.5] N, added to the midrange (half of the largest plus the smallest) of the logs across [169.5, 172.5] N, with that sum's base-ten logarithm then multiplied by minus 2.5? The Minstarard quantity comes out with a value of -2.03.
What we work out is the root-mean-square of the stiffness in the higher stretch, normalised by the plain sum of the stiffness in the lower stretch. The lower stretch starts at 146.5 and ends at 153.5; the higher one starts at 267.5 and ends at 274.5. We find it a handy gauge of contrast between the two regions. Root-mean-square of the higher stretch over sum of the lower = 0.145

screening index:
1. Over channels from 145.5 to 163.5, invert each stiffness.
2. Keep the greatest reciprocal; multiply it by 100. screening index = 4.29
